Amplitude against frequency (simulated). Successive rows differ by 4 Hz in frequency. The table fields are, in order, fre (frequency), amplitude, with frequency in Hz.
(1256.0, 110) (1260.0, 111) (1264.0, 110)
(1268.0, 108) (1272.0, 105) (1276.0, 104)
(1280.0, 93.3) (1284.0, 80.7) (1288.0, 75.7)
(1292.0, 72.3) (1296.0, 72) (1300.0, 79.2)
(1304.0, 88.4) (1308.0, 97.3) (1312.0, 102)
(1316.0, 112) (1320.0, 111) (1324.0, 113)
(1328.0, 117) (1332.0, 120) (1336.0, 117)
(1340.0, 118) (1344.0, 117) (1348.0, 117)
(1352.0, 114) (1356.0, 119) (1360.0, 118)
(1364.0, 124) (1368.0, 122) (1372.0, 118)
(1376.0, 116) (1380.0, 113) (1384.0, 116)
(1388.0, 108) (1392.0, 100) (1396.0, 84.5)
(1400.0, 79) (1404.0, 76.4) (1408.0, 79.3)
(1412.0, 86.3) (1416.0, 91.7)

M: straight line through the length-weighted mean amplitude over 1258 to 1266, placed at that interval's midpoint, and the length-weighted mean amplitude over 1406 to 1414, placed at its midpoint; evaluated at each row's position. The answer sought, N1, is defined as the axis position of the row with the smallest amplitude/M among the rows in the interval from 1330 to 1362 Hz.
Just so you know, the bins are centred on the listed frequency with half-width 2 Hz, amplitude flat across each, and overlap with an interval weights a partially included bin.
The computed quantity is 1336.0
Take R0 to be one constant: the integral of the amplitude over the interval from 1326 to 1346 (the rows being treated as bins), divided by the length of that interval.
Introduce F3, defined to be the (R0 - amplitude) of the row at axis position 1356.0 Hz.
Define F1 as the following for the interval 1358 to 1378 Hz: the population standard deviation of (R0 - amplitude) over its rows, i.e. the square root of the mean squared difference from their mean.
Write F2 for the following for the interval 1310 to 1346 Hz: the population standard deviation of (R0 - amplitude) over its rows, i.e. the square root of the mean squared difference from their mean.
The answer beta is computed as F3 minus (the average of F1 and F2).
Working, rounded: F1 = 3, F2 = 5.1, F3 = -1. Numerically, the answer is -5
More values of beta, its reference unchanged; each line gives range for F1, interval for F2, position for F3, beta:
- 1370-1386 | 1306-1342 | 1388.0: 5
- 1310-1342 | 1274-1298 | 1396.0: 25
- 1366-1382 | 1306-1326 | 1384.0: -3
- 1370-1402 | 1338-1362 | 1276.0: 6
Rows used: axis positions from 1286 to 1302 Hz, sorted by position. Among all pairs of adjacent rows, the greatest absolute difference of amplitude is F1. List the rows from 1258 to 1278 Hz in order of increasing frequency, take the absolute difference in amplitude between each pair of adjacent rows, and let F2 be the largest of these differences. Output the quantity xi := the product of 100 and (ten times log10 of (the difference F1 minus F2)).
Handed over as 623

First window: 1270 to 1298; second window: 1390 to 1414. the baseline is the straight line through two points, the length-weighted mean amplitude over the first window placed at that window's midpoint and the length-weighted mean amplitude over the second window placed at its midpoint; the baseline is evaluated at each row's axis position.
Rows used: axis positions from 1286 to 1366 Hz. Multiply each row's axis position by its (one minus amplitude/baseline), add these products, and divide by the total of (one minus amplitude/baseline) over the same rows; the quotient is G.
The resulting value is 1344.2 Hz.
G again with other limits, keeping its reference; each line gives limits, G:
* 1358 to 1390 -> 1373.0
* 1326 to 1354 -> 1339.8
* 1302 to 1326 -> 1317.2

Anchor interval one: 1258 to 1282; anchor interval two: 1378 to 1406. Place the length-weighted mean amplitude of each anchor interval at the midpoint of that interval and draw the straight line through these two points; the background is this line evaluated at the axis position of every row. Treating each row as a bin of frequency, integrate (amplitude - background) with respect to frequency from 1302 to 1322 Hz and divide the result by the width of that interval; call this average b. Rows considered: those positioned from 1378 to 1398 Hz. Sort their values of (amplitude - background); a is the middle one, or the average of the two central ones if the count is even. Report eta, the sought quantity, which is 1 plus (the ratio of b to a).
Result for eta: 1.0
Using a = 11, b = 0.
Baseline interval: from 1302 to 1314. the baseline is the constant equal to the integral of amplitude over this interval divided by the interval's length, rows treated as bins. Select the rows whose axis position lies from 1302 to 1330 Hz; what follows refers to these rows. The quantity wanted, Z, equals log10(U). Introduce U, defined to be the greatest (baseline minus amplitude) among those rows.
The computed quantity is 0.88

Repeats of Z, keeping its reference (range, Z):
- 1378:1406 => 1.29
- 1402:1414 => 1.29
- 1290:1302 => 1.38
